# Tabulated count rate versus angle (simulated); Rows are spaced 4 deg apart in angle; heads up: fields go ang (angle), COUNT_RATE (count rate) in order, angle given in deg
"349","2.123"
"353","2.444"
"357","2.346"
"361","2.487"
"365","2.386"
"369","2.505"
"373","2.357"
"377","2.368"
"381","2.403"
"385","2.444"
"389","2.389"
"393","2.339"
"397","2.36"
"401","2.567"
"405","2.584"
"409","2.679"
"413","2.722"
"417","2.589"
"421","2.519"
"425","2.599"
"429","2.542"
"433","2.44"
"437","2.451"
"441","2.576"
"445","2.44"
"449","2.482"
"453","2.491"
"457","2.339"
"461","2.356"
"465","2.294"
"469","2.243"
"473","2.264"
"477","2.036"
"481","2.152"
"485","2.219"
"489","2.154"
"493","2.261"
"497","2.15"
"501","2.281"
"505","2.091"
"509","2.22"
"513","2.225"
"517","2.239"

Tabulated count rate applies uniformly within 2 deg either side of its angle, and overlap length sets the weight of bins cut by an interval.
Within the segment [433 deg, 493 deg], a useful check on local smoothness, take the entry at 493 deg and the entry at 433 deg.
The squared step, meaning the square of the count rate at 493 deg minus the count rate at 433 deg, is 0.032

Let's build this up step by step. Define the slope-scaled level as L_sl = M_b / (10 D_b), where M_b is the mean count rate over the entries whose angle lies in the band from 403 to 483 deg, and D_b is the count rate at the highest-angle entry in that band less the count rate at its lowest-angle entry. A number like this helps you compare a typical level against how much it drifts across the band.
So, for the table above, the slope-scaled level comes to -0.6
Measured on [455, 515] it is -1.9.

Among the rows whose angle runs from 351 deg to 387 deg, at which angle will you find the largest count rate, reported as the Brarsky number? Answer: 369 deg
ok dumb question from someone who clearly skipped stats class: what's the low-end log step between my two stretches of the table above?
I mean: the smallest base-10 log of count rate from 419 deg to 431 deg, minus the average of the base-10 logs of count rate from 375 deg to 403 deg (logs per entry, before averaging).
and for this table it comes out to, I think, 0.019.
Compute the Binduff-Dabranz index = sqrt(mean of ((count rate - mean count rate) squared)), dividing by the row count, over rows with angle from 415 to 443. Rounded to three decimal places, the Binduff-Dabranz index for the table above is 0.060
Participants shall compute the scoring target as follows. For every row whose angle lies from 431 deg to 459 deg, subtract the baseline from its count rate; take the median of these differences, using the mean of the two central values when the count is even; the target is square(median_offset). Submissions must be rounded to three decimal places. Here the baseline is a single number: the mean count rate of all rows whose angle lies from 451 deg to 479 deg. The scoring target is 0.026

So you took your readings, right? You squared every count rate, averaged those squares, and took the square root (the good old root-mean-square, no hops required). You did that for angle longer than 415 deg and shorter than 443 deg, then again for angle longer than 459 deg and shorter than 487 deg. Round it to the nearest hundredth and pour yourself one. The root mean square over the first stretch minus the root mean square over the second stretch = 0.31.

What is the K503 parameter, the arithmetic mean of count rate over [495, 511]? 2.19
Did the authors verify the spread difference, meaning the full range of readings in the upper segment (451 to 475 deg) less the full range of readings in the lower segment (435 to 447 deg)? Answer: 0.11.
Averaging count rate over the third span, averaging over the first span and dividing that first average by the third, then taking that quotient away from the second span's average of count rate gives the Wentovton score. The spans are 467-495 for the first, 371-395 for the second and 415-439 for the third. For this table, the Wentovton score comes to 1.52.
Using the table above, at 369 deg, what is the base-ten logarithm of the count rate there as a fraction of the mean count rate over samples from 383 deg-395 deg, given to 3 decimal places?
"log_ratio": 0.020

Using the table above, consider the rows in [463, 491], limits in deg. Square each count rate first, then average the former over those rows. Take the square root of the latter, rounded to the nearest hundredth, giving 2.20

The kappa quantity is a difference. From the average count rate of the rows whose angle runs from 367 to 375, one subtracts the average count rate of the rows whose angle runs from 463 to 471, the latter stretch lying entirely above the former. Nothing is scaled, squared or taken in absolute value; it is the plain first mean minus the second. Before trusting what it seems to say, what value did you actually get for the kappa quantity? 0.16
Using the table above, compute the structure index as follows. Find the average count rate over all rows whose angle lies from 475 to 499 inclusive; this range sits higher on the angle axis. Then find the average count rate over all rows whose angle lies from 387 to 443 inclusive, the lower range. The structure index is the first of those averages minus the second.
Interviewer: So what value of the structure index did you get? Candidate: -0.36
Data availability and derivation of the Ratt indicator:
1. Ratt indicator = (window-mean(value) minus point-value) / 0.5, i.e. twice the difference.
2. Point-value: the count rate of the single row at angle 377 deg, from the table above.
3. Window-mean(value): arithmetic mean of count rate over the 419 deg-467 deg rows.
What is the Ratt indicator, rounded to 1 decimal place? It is 0.2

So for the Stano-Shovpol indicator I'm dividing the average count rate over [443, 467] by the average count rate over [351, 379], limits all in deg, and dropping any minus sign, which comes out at 0.99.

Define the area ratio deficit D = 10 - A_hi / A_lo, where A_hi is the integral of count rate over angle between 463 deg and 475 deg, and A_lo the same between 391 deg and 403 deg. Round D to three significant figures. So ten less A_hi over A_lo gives 9.06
